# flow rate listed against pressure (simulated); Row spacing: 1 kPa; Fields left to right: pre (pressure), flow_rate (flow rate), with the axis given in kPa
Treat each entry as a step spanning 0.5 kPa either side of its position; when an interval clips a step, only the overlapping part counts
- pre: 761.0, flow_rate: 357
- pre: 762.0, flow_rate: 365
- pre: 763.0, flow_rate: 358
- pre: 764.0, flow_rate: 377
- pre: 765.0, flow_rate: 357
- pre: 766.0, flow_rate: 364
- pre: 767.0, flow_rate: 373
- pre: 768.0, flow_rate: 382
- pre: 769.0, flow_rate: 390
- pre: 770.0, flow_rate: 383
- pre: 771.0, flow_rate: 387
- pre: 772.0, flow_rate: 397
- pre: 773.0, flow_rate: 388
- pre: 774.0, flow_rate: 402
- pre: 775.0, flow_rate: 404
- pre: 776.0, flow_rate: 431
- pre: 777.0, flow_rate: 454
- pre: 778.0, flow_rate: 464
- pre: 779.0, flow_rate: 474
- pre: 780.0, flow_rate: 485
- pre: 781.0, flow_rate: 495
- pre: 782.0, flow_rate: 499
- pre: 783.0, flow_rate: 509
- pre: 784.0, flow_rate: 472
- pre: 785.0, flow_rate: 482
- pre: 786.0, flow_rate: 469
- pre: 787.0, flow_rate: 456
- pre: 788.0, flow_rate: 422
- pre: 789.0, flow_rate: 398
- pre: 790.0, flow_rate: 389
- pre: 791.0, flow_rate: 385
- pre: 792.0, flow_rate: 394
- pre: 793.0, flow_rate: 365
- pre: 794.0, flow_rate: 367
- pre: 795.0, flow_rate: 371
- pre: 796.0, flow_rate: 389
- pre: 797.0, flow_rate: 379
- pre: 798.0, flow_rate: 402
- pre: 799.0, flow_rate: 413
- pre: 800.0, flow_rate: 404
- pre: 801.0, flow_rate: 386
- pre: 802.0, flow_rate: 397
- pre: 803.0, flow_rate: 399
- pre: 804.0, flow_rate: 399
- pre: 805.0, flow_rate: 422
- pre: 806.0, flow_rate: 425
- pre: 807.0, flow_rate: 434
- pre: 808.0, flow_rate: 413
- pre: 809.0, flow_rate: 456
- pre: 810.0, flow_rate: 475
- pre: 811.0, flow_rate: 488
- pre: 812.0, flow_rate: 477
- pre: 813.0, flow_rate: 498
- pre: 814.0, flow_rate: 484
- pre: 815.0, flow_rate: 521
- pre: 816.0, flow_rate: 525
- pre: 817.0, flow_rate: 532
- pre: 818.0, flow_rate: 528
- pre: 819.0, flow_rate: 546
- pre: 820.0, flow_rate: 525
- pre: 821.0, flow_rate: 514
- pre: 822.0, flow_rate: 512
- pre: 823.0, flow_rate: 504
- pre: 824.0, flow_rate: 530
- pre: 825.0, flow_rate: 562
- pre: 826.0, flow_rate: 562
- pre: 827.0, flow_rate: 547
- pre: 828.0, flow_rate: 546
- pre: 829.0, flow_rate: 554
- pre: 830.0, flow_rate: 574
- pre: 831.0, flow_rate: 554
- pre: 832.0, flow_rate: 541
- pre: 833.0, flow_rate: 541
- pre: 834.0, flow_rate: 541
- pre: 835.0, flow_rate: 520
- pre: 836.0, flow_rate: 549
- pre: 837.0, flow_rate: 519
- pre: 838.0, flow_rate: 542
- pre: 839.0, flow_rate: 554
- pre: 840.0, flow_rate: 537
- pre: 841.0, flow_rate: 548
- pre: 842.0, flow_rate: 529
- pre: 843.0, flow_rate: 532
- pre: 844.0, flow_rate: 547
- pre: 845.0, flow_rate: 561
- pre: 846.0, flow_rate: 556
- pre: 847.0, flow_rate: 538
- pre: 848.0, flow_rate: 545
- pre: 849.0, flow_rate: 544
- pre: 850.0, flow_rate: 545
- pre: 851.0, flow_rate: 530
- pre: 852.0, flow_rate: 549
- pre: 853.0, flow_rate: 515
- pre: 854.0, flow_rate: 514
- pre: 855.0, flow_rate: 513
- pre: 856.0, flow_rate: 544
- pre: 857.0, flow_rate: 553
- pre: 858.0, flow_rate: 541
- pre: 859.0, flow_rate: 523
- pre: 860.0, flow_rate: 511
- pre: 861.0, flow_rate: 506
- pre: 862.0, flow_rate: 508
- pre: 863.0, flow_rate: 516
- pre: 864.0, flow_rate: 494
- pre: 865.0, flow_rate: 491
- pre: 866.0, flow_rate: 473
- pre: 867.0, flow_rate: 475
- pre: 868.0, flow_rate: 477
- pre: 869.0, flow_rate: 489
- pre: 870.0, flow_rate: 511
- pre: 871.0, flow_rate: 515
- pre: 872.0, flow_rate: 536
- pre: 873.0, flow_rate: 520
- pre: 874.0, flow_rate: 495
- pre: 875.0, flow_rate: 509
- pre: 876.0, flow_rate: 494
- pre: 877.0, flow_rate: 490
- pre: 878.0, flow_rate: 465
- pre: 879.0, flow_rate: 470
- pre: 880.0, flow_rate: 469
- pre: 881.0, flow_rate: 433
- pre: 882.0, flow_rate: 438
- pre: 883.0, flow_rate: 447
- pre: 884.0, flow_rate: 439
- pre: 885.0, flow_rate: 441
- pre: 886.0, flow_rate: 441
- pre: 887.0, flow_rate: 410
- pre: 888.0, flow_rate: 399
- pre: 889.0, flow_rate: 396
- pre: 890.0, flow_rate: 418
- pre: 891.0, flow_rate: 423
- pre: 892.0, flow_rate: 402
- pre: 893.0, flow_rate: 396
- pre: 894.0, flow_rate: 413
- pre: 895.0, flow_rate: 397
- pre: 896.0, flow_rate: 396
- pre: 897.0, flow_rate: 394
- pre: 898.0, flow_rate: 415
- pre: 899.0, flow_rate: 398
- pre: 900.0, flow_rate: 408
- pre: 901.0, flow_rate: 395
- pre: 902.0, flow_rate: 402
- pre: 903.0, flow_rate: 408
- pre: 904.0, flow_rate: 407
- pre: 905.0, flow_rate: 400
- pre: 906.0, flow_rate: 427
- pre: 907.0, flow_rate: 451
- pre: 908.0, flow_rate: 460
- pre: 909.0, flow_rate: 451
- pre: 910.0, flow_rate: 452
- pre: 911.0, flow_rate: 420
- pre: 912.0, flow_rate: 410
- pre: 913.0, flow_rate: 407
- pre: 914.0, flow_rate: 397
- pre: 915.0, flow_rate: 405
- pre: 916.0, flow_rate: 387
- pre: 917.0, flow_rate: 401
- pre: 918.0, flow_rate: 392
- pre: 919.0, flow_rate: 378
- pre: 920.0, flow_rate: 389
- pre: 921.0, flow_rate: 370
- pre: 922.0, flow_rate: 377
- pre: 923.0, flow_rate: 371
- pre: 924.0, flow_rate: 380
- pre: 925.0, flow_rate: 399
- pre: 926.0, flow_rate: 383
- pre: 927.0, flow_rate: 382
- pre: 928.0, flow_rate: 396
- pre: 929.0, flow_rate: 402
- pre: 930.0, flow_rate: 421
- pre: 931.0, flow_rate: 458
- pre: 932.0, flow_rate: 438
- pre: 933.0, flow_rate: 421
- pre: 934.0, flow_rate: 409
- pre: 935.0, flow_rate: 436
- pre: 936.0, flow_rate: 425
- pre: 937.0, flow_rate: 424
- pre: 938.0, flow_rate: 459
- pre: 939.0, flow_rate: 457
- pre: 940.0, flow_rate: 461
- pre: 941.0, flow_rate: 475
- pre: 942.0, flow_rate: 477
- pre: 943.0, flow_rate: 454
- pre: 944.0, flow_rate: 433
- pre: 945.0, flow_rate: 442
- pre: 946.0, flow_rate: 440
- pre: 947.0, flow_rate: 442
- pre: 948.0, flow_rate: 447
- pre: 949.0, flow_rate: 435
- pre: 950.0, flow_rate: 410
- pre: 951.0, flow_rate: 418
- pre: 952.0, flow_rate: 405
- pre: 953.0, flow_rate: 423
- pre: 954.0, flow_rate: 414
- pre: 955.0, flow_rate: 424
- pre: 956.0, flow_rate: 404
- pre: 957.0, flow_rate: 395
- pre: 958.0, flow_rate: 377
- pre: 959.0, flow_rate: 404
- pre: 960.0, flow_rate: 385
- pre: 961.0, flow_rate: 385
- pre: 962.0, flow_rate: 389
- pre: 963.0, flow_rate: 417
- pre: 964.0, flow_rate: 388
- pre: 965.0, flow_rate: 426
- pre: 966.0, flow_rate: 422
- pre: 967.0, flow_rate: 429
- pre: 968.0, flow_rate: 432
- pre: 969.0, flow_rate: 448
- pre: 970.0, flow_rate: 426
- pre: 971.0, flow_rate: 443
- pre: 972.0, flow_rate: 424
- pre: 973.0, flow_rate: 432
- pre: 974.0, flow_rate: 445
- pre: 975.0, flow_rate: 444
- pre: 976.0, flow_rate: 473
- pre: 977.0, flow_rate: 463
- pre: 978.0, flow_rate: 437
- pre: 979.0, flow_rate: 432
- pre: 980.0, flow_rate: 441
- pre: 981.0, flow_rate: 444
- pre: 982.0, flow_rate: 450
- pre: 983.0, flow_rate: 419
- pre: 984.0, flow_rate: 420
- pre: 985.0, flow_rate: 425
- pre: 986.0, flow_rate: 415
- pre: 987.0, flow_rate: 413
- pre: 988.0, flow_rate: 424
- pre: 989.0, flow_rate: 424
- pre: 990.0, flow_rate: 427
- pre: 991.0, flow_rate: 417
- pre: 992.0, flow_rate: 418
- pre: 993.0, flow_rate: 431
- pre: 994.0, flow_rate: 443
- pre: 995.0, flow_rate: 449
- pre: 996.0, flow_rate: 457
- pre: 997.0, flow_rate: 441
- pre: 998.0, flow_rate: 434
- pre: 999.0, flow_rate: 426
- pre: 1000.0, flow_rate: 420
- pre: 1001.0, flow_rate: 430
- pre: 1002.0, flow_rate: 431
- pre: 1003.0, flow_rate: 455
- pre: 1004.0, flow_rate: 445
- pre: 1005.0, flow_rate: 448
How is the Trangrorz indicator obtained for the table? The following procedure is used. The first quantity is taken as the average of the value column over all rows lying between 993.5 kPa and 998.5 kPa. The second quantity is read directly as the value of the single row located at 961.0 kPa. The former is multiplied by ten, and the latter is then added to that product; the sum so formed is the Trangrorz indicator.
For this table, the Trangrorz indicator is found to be 4833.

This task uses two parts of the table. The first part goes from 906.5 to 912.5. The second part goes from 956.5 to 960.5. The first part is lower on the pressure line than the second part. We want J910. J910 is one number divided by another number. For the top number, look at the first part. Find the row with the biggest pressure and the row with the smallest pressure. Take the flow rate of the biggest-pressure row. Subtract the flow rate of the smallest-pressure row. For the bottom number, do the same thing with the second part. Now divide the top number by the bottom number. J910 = 4.1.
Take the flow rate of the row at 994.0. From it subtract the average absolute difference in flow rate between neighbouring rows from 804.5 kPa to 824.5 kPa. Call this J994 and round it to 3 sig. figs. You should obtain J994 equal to 428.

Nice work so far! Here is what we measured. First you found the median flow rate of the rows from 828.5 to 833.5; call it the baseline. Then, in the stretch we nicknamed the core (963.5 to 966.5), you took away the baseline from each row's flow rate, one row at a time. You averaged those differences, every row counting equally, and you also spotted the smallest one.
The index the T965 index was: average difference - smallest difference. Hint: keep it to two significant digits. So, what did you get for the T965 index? 24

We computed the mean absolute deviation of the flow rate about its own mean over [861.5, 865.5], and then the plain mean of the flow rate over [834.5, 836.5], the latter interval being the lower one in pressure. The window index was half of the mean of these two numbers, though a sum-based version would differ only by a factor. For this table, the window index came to 136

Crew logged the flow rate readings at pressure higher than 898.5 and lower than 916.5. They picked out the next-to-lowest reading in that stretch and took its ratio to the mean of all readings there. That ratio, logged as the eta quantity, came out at 0.950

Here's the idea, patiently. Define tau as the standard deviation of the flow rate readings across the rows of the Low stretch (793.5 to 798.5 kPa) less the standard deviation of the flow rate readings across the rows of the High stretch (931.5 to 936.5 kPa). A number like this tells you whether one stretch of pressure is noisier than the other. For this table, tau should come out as 2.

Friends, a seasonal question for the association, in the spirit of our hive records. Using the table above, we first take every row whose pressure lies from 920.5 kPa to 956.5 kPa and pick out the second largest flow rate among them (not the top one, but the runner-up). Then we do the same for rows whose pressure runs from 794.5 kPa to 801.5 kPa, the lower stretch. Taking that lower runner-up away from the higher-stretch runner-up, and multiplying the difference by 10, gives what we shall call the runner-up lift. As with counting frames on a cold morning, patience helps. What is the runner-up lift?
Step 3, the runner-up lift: 710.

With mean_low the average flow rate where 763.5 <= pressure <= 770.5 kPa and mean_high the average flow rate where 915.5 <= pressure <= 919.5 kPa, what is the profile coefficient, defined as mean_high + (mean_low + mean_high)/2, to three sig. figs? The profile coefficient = 772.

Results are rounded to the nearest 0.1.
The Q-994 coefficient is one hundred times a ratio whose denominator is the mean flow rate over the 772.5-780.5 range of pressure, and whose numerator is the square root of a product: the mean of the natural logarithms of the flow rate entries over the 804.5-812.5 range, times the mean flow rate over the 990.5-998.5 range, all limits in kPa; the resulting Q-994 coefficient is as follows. 11.8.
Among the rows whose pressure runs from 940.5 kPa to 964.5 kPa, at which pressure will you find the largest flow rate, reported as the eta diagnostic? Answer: 942.0 kPa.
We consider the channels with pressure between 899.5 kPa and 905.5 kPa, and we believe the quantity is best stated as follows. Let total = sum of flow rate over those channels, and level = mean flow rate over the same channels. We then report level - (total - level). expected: -1613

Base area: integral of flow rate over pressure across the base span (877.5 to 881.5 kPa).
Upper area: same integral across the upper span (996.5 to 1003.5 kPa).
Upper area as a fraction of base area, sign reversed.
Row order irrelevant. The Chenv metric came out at -1.7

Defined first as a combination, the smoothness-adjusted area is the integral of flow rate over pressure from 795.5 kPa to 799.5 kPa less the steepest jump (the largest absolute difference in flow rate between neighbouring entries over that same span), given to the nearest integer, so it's 1560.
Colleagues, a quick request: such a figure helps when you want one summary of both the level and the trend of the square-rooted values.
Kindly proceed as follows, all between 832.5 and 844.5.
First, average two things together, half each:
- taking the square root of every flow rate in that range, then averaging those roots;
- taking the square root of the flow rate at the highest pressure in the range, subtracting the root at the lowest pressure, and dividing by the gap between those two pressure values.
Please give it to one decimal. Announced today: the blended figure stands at 11.6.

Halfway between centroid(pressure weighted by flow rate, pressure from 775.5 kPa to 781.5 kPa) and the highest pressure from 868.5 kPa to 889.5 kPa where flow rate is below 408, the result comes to 833.8 kPa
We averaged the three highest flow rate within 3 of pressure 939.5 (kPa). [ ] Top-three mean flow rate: 471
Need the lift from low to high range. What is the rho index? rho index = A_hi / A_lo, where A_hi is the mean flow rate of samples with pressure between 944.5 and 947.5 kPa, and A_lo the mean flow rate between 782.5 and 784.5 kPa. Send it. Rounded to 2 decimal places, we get 0.90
